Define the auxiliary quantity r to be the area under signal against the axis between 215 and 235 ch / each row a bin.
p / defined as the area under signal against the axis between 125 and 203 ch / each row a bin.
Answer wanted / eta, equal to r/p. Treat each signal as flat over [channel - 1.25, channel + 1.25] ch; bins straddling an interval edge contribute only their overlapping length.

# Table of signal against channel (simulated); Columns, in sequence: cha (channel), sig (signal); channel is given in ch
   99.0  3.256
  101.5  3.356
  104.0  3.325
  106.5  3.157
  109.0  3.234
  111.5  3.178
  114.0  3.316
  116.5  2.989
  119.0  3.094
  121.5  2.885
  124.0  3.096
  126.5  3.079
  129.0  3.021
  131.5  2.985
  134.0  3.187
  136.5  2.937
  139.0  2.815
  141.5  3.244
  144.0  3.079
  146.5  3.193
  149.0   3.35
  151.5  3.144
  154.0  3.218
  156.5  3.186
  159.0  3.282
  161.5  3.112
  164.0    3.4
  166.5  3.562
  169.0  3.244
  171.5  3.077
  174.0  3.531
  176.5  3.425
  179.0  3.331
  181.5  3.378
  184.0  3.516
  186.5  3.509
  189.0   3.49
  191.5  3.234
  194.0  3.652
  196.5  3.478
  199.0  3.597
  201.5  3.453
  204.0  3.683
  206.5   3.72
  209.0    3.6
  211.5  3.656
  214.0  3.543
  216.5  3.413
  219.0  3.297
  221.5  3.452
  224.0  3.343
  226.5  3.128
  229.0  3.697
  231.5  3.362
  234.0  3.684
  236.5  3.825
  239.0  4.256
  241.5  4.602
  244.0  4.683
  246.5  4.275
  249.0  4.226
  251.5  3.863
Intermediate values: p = 256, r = 68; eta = 0.3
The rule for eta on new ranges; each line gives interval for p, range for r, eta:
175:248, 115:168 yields 0.6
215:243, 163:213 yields 1.7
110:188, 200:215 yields 0.2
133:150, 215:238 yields 1.5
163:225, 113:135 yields 0.3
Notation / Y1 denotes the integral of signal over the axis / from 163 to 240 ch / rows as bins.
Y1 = 269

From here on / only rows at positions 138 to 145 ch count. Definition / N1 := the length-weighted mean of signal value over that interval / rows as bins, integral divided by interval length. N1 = 3.1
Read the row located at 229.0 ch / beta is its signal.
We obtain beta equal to 3.697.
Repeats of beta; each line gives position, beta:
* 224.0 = 3.343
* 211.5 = 3.656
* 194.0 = 3.652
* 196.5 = 3.478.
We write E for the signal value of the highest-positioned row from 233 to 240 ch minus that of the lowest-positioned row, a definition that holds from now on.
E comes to 0.57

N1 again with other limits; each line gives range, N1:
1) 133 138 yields 3.0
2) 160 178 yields 3.3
